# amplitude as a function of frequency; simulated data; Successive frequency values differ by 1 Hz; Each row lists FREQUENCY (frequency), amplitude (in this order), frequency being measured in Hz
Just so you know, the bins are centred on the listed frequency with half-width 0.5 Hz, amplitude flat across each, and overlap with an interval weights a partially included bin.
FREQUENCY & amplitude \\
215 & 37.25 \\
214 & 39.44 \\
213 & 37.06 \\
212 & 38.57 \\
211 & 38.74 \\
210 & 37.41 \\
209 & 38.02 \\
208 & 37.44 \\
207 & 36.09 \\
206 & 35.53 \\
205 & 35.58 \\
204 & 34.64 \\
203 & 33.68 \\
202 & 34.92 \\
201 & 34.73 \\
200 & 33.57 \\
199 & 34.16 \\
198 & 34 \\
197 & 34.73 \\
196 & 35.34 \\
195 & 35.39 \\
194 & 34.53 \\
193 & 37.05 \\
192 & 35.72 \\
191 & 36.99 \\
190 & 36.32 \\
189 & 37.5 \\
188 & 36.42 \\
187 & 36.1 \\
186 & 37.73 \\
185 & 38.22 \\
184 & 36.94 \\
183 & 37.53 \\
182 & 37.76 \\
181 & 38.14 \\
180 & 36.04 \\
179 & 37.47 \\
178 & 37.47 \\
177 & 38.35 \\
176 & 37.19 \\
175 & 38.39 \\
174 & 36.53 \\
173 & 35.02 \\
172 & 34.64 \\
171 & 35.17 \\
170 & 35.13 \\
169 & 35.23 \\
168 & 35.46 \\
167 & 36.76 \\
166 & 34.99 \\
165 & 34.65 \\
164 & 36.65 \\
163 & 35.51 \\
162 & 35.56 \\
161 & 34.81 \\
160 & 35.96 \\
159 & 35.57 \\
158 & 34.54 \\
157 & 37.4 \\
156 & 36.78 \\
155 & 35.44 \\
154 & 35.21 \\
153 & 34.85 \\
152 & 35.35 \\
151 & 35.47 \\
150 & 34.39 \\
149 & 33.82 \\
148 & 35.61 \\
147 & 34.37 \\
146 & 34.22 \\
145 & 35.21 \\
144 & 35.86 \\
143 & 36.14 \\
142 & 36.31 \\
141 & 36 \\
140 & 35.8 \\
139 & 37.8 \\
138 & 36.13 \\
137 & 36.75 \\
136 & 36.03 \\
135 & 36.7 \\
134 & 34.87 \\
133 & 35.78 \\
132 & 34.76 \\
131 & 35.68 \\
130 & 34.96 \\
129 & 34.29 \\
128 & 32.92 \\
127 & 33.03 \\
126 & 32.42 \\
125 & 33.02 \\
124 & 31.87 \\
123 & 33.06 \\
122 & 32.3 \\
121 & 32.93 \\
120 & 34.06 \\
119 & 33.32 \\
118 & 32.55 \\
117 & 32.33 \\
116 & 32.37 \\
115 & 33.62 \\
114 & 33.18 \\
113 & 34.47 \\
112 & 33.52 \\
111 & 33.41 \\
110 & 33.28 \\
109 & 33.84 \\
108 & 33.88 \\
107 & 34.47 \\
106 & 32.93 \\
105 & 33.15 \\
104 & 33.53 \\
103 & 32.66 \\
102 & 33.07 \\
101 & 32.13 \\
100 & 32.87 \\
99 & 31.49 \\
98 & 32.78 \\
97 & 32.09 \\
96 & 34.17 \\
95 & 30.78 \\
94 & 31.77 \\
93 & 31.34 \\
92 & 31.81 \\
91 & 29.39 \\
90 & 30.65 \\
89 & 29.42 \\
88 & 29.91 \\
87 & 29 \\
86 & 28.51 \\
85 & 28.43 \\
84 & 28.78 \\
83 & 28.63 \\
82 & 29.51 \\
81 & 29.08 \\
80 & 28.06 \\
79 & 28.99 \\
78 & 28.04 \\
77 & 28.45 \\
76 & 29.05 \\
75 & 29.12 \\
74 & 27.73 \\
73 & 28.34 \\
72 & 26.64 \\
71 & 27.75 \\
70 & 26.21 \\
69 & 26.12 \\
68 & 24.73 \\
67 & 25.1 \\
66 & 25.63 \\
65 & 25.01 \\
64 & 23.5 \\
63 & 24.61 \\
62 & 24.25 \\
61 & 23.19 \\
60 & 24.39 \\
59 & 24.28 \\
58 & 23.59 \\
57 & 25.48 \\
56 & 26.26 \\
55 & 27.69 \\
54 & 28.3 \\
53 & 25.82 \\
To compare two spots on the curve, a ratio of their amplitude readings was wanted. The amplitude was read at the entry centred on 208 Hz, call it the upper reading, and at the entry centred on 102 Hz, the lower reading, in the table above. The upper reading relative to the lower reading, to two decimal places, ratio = 1.13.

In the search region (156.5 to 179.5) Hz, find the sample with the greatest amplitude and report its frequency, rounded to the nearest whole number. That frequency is 175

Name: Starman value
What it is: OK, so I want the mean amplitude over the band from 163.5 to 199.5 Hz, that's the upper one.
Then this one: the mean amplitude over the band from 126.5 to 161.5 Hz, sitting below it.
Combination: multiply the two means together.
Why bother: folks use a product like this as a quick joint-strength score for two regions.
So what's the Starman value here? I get 1284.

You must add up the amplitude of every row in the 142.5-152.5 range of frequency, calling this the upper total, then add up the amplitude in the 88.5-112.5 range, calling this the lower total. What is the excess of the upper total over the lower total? -428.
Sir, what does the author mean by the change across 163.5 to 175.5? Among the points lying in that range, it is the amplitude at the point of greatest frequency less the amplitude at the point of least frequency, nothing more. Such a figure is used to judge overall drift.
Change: 1.7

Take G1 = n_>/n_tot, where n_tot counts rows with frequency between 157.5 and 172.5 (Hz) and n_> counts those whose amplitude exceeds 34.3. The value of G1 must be 1.00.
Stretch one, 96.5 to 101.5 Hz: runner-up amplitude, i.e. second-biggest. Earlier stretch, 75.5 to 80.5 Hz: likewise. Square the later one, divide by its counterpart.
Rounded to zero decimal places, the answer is 37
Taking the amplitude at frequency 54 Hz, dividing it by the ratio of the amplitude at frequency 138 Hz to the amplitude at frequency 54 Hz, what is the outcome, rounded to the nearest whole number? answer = 22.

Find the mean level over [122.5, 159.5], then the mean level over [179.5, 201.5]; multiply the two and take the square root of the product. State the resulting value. 36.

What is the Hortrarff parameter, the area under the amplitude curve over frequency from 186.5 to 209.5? 818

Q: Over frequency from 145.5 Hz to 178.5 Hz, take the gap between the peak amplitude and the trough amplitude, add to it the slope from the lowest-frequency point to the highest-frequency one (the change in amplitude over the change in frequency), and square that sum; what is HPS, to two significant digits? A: 22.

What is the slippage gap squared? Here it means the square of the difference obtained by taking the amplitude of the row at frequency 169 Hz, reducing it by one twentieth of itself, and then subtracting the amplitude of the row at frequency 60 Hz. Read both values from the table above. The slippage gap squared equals 82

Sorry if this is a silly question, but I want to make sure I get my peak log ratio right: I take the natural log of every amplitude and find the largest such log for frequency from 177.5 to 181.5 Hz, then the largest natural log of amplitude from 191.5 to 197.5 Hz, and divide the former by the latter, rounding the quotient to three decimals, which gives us 1.008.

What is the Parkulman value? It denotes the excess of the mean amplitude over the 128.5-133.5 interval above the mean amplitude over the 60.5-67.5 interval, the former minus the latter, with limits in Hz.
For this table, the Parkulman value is 11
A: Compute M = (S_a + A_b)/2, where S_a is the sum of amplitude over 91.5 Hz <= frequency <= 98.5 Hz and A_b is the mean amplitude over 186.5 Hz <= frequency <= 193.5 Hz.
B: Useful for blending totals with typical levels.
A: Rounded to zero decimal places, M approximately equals 131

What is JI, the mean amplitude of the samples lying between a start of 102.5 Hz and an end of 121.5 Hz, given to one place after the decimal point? 33.3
